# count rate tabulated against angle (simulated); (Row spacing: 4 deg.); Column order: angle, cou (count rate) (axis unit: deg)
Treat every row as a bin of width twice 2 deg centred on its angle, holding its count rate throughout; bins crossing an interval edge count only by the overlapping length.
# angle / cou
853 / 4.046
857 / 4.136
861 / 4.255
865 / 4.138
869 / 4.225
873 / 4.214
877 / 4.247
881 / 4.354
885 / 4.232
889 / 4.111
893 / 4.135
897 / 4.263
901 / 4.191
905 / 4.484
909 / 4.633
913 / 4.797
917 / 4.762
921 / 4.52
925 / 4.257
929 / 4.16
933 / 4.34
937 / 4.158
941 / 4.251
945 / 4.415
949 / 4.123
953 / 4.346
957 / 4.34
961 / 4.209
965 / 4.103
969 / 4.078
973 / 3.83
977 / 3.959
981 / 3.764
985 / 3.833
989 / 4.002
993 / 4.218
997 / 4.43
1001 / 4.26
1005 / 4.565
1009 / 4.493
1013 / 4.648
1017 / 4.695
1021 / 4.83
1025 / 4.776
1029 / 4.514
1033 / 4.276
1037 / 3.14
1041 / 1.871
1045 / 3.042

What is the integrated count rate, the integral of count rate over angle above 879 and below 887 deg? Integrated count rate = 34.3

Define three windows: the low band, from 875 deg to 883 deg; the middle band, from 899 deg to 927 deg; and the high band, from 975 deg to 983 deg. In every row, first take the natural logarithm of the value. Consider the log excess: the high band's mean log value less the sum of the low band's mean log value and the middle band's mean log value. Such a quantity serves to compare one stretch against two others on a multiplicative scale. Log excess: -1.62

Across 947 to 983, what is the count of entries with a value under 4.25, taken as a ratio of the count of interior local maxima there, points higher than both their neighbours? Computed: 3.50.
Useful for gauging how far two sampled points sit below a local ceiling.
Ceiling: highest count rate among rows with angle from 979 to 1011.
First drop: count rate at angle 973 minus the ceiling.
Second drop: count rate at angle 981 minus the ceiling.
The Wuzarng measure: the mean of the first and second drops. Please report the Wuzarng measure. -0.77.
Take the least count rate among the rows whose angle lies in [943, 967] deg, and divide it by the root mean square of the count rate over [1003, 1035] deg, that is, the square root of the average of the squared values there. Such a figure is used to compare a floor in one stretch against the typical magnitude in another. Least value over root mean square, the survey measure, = 0.89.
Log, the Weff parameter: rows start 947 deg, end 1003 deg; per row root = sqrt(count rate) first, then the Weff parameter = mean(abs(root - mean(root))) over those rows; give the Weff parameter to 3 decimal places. 0.042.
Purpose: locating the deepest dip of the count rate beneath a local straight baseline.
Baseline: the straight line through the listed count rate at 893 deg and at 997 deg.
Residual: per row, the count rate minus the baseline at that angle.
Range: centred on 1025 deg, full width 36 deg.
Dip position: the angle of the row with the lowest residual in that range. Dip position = 1041 deg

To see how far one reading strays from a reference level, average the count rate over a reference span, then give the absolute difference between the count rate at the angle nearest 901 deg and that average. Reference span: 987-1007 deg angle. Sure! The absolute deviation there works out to 0.10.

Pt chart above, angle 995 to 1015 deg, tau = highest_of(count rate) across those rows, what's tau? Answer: 4.648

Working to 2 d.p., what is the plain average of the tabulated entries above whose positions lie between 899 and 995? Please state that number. 4.24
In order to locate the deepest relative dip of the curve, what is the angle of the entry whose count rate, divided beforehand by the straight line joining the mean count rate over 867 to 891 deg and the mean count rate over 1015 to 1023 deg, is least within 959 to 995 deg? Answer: 981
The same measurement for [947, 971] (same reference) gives 969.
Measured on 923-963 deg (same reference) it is 949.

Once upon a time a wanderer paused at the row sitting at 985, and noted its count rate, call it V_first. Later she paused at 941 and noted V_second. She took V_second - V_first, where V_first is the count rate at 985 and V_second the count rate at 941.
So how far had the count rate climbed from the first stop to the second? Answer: 0.42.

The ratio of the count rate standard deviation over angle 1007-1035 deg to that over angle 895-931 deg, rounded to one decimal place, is 0.8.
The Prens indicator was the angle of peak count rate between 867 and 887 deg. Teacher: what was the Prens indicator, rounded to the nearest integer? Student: 881 deg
